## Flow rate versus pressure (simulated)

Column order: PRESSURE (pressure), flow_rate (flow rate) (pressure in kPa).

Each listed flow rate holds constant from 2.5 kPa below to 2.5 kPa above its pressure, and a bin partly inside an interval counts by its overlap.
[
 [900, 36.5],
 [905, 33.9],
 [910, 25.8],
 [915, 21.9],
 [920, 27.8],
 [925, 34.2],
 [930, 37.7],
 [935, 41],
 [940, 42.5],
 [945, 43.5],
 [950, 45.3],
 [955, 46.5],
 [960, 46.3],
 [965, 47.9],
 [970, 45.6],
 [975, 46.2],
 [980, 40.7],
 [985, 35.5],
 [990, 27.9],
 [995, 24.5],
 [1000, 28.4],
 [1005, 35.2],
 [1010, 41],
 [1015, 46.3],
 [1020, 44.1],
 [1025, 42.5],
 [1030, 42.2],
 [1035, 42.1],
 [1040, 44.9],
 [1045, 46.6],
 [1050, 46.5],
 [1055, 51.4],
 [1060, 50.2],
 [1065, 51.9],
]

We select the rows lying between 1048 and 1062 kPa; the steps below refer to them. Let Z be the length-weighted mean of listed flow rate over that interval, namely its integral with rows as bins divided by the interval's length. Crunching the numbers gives 49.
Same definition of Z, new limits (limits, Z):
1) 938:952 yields 44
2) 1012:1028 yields 44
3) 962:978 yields 46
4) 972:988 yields 41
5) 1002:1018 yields 41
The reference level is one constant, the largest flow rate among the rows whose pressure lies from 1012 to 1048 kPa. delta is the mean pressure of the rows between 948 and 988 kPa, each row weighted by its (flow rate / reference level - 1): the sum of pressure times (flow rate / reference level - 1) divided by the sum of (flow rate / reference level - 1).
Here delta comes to 980.8 kPa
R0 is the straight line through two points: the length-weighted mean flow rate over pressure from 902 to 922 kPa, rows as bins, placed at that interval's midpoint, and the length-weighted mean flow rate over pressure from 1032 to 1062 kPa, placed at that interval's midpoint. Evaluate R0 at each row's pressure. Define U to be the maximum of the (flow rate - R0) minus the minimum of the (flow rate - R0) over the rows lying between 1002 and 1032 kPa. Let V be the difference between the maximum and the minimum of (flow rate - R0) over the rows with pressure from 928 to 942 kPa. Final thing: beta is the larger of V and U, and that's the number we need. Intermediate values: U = 10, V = 3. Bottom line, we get 10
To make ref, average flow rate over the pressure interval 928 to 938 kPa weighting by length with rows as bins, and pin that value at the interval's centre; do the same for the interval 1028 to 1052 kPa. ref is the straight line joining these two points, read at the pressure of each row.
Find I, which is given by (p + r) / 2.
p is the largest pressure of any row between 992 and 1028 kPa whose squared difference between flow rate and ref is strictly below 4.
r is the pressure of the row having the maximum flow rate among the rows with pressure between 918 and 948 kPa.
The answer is 985.0 kPa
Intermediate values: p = 1025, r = 945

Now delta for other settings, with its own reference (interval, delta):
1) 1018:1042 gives 1029.7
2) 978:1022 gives 995.7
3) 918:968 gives 927.3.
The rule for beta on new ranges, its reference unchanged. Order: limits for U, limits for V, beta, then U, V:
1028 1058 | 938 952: 6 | 6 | 1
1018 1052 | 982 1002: 12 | 4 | 12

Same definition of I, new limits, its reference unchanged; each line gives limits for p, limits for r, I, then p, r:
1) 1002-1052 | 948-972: 1007.5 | 1050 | 965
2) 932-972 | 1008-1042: 975.0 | 935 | 1015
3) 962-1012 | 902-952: 965.0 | 980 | 950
